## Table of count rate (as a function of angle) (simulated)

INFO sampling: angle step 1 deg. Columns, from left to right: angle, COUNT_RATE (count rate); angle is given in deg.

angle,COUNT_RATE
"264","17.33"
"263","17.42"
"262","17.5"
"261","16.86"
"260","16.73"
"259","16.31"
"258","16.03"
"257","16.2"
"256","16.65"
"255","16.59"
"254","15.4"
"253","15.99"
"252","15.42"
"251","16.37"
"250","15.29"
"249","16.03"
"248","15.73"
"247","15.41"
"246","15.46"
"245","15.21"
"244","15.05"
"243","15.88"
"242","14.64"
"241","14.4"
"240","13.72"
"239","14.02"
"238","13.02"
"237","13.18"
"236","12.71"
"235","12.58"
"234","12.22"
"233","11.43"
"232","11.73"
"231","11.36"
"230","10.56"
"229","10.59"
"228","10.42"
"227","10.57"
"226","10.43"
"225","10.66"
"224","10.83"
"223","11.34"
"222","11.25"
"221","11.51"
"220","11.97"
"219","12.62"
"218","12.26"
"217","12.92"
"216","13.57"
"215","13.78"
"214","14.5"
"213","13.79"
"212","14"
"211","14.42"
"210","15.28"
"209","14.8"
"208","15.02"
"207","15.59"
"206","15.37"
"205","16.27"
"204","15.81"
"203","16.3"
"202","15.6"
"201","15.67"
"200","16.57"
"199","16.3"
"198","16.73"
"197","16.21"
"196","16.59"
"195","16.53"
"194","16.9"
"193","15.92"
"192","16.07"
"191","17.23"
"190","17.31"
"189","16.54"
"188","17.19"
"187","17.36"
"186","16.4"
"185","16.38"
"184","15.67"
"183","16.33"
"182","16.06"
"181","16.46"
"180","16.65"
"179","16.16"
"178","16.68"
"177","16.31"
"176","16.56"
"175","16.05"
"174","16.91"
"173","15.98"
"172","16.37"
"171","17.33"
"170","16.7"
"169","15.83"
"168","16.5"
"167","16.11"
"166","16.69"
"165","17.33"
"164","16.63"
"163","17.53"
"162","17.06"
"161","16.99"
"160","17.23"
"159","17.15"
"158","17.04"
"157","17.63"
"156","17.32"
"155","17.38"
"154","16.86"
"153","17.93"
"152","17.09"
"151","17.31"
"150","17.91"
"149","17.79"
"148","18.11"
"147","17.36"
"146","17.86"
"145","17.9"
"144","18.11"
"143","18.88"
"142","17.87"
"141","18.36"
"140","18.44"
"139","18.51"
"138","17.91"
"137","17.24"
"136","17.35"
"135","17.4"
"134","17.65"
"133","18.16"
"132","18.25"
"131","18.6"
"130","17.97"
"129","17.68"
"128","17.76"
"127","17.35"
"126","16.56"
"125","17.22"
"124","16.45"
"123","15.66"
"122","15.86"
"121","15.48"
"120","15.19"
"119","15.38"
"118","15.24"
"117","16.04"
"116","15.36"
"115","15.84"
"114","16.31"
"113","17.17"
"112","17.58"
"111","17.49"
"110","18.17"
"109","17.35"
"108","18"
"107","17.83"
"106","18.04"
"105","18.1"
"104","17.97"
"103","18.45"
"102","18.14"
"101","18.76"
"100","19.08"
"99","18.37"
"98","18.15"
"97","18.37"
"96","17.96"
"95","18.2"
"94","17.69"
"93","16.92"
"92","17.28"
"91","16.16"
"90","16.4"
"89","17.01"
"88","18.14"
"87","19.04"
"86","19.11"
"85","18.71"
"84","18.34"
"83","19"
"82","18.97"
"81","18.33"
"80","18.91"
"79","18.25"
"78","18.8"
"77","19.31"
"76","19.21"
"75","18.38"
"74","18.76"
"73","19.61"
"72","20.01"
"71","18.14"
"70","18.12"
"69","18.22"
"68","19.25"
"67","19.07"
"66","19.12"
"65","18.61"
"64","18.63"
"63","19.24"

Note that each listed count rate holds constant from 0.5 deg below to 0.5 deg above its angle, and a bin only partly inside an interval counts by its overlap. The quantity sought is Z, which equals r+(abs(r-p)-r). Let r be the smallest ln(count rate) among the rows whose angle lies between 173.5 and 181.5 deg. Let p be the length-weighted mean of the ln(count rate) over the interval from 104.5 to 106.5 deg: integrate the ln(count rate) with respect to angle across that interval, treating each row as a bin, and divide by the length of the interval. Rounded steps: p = 2.89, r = 2.78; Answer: 0.119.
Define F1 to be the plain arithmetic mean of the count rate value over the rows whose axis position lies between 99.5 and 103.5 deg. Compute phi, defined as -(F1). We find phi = -18.6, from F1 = 18.6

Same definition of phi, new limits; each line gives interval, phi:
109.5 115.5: -17.1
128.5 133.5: -18.1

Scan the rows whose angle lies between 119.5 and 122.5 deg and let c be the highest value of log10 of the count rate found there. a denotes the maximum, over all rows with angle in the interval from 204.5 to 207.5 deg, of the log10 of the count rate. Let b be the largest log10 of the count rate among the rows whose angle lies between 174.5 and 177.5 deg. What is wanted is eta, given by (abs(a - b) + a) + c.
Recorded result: 2.42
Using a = 1.21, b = 1.22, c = 1.20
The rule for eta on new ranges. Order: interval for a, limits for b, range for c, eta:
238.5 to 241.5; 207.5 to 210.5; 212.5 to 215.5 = 2.35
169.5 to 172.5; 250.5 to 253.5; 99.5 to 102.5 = 2.54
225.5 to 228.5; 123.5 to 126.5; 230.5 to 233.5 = 2.31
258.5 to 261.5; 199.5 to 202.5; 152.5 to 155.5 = 2.49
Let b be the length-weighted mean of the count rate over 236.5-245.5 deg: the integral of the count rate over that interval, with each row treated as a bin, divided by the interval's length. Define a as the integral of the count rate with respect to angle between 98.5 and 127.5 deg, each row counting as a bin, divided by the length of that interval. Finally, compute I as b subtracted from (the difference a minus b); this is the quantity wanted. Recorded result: -11.6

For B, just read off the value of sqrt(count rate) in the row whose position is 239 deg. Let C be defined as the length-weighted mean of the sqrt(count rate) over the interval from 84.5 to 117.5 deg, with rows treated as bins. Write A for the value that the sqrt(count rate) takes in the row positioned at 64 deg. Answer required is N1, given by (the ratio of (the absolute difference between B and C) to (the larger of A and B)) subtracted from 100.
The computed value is 99.9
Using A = 4.32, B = 3.74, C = 4.20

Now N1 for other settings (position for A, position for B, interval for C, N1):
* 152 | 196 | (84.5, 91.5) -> 100.0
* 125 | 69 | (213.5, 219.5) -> 99.9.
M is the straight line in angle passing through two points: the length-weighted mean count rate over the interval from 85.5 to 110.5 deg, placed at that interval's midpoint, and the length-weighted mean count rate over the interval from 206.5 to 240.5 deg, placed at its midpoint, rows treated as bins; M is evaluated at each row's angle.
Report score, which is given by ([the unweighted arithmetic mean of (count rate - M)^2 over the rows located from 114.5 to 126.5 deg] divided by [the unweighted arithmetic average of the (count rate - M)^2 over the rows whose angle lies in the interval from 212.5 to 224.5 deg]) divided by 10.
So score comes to 0.163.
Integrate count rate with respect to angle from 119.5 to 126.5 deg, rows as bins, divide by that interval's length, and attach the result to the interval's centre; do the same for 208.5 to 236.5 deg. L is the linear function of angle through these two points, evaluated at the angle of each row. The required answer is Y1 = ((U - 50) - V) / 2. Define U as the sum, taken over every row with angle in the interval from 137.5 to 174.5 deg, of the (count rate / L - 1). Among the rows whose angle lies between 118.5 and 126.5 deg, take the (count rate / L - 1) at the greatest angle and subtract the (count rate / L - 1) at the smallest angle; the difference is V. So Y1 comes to -21.9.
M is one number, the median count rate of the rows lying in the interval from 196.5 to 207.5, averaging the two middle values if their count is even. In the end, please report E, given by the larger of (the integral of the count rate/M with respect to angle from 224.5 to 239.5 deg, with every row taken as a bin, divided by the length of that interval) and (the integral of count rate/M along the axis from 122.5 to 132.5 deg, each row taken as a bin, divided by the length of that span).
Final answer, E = 1.07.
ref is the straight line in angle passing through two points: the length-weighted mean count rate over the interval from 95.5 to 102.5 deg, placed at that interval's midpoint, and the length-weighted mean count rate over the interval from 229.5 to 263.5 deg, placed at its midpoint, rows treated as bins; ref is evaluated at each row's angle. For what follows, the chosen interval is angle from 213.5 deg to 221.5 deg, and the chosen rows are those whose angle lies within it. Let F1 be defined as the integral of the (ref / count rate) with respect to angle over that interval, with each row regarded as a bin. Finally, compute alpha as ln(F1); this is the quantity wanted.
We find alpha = 2.27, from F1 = 9.67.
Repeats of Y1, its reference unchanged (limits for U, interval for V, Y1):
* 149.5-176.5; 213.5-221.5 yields -22.7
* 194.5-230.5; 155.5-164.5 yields -23.5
